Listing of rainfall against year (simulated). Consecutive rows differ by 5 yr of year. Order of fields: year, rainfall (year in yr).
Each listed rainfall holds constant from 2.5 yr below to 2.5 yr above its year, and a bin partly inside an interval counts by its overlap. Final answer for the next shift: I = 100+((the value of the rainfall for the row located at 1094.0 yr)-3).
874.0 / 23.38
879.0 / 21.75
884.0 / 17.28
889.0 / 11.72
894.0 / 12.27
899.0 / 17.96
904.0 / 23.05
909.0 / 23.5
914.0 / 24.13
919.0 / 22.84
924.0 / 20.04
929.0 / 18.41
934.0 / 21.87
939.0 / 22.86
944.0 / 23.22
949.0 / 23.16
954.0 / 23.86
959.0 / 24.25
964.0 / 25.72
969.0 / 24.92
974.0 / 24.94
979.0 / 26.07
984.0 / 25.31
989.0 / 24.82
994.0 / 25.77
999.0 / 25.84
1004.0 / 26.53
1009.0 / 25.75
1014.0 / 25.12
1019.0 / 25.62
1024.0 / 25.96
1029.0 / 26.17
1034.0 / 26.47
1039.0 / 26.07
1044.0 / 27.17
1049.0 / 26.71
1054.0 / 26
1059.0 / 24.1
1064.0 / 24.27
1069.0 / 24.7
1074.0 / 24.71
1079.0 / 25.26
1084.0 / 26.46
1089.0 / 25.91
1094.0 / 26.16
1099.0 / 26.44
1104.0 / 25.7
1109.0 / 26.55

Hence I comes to 123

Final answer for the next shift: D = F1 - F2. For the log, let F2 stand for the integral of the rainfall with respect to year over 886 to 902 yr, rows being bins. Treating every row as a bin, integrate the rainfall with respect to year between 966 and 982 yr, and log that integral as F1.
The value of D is 175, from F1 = 405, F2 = 230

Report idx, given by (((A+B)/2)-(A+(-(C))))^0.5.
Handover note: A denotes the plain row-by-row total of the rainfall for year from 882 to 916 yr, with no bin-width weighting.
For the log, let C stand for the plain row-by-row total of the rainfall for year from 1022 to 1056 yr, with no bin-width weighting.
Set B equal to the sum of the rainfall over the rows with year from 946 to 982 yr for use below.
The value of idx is 14.4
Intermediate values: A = 130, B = 173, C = 185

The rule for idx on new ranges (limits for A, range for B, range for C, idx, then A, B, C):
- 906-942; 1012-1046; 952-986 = 13.8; 154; 183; 175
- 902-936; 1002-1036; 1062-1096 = 13.8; 154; 182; 177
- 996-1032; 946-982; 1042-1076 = 13.2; 181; 173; 178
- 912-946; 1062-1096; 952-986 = 13.7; 153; 177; 175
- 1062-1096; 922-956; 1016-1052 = 13.1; 177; 153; 184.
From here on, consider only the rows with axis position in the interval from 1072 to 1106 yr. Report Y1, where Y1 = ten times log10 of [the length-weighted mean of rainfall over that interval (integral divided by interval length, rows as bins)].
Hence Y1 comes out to 14.1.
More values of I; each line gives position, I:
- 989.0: 122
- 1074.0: 122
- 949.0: 120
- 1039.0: 123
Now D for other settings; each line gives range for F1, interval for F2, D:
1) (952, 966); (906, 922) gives -30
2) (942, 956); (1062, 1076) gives -16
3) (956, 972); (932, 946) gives 82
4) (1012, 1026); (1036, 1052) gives -68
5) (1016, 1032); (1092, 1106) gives 49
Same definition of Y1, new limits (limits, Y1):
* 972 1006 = 14.1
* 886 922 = 12.9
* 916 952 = 13.4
